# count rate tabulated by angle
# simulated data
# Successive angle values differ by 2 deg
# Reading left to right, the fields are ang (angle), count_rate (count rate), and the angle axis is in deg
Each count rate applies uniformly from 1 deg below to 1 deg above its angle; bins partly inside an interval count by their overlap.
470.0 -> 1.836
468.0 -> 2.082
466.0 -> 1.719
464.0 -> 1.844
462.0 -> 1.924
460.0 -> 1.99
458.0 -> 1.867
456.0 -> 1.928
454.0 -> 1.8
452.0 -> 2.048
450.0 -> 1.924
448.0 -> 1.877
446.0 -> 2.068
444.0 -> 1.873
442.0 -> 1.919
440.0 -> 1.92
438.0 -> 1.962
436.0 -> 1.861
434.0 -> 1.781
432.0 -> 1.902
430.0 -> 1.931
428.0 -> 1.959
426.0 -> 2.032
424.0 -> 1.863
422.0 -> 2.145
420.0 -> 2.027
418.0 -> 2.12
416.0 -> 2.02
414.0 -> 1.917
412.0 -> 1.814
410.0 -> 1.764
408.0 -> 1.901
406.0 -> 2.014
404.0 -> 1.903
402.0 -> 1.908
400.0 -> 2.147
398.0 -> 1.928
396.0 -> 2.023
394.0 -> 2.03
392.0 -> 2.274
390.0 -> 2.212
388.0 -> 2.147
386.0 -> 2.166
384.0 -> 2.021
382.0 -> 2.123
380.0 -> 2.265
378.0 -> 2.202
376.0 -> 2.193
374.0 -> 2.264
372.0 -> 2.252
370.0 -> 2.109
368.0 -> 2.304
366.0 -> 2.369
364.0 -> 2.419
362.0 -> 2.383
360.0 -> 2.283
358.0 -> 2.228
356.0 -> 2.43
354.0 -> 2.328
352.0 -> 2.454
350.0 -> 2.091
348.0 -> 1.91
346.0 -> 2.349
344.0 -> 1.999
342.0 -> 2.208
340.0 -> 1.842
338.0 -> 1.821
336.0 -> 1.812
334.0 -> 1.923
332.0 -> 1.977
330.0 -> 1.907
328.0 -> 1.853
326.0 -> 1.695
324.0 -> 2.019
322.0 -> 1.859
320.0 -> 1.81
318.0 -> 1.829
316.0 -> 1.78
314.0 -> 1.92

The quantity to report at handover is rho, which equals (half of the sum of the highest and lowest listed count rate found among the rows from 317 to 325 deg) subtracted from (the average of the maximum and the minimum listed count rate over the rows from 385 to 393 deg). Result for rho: 0.30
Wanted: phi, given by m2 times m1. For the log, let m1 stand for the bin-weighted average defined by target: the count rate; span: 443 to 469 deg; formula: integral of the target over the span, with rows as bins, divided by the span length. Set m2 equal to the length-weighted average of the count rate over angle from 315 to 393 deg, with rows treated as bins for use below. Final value 4.04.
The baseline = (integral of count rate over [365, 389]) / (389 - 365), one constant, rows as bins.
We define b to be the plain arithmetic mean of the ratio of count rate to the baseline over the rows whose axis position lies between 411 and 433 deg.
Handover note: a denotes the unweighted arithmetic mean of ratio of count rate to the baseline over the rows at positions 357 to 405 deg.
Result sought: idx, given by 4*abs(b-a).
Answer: 0.36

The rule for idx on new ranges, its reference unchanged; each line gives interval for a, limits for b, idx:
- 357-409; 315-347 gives 0.43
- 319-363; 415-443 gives 0.17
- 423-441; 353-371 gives 0.74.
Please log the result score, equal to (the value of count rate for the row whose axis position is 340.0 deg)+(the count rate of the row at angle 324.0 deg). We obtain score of 3.86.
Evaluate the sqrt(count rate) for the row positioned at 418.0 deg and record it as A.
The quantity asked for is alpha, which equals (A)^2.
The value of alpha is 2.12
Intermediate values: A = 1.46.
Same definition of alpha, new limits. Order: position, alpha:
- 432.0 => 1.90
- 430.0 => 1.93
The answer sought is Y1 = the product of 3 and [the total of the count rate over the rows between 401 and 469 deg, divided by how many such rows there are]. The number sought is 5.79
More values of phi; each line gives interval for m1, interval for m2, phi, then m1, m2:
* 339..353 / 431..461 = 4.06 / 2.12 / 1.9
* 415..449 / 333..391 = 4.26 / 1.96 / 2.2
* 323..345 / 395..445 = 3.72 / 1.91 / 1.9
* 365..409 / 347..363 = 4.81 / 2.13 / 2.3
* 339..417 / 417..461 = 4.15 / 2.13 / 1.9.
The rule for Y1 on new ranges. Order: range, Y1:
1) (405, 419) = 5.81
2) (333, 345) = 5.80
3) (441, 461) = 5.79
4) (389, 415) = 5.96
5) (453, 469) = 5.68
